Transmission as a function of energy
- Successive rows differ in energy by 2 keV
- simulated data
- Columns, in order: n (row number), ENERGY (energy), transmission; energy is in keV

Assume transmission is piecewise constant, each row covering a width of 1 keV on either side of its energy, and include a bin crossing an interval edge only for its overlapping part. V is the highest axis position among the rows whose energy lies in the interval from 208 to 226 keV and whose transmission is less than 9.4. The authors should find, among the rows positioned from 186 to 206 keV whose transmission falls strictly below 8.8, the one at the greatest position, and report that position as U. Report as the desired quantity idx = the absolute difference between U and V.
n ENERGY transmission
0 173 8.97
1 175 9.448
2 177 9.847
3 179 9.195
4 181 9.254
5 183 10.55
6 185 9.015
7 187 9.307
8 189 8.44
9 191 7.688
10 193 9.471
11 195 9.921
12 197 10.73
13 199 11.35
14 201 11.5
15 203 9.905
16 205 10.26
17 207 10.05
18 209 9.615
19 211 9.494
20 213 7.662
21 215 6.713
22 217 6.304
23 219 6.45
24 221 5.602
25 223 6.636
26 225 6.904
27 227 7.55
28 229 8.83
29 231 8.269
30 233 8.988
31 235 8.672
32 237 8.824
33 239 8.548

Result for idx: 34 keV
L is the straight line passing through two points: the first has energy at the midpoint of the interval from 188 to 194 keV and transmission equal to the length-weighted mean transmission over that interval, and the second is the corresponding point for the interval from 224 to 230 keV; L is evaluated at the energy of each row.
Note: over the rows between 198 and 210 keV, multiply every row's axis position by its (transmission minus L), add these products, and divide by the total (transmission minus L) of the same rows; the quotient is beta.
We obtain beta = 203.2 keV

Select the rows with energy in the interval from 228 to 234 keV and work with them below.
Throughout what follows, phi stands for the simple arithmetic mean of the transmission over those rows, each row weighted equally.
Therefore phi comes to 8.7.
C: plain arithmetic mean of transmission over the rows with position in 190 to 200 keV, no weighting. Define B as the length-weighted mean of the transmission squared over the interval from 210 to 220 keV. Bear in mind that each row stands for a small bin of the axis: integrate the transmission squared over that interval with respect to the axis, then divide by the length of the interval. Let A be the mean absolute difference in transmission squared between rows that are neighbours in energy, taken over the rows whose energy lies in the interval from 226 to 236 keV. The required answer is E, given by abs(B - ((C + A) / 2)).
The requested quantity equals 44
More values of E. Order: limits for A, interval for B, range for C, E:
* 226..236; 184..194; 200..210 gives 66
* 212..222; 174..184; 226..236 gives 85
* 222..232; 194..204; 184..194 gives 105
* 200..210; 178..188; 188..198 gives 78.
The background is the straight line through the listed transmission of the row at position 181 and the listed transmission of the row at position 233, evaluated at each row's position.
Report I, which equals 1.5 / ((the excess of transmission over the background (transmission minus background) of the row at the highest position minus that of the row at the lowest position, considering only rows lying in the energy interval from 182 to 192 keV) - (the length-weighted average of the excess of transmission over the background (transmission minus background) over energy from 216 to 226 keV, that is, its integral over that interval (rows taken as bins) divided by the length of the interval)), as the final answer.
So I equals -10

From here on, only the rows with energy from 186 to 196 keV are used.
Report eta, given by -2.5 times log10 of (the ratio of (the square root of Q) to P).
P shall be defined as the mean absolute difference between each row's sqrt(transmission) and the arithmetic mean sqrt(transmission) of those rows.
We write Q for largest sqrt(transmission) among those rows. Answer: -2.91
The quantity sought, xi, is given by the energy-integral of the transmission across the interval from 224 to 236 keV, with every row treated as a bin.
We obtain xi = 98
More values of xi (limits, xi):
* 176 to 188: 114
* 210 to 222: 84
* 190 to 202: 121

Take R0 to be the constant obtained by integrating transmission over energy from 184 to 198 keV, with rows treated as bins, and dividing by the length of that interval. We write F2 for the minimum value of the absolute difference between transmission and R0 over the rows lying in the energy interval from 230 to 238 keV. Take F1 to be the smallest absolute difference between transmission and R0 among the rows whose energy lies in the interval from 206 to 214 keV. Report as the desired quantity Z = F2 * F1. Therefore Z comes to 0.064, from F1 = 0.3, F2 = 0.237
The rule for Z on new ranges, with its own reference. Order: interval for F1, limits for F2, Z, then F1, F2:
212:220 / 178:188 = 0.046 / 1.6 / 0.029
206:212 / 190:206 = 0.066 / 0.3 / 0.246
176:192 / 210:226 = 0.008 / 0.0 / 0.269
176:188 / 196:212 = 0.008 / 0.0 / 0.269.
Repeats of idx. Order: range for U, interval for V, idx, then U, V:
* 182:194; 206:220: 28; 191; 219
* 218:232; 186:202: 40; 231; 191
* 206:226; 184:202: 34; 225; 191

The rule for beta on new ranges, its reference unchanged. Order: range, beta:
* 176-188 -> 181.9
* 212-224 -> 218.8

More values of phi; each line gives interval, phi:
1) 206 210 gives 9.8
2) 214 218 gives 6.5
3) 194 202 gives 10.9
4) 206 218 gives 8.3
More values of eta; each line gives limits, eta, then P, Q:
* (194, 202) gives -3.36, 0.084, 3.39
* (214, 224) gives -3.53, 0.062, 2.59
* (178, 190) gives -3.55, 0.068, 3.25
